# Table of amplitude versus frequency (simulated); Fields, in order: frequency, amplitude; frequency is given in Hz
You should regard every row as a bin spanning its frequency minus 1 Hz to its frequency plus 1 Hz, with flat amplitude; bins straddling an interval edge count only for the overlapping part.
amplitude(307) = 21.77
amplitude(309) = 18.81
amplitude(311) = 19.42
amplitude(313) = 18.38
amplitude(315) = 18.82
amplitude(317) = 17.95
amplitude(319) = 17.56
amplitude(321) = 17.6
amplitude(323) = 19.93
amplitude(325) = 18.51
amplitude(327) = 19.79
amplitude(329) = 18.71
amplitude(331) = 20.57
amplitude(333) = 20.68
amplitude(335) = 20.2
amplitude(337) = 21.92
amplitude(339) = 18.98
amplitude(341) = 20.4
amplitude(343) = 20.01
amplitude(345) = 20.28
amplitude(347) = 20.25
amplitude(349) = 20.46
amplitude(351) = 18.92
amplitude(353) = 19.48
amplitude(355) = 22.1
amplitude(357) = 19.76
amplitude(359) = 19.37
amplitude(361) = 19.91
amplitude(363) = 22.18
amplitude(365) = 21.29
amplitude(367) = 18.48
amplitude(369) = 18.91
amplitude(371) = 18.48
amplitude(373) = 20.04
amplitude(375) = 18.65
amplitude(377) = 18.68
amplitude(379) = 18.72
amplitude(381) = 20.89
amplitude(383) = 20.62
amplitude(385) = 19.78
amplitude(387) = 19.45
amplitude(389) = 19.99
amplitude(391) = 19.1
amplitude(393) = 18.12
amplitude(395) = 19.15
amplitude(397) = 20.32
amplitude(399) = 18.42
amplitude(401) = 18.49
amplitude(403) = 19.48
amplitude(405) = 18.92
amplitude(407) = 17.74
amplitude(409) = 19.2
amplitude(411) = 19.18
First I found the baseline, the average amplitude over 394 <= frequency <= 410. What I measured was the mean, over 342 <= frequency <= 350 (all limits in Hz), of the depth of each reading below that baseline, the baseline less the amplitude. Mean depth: -1.3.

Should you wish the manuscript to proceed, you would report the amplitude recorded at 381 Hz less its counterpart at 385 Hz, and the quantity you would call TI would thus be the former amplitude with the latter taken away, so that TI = 1.1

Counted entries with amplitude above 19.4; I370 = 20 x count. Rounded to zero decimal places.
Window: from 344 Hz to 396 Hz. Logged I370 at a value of 300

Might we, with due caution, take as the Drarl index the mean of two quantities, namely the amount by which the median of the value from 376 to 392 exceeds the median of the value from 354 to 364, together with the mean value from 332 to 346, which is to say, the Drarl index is 10.0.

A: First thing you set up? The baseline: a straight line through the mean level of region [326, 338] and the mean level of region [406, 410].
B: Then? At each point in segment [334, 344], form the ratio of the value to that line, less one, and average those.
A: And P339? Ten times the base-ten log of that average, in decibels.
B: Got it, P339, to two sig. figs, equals -21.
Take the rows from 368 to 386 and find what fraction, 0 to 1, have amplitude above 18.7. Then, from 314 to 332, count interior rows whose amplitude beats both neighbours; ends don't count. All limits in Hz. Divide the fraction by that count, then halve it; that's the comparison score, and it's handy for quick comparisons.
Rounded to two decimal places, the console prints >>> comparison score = 0.17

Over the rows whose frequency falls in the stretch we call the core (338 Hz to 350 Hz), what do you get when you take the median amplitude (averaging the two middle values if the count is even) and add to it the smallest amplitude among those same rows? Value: 39.2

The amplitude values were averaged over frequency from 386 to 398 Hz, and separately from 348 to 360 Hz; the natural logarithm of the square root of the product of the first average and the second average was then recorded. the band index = 2.980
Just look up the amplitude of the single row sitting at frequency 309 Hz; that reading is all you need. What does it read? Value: 18.81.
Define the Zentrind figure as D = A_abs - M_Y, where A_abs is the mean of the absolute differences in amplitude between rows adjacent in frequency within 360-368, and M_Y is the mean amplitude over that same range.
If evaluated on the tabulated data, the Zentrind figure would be -18.5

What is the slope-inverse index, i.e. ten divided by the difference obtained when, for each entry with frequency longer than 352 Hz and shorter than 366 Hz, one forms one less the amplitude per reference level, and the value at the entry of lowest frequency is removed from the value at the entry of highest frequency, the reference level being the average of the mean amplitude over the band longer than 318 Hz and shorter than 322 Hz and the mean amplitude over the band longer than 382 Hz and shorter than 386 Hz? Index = -104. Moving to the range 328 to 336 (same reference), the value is -127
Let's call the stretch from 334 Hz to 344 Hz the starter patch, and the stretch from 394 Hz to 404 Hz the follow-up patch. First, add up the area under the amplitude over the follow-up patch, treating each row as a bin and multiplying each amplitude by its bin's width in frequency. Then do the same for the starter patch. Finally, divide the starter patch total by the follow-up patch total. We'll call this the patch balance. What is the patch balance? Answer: 1.059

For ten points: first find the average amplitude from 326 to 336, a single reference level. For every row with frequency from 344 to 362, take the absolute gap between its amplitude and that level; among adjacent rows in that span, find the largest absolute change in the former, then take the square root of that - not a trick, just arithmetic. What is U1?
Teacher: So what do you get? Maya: 1.4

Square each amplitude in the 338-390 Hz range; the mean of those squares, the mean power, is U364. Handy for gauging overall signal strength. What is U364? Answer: 395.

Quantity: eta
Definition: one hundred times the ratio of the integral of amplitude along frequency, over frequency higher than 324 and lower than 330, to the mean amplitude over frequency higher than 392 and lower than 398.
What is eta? 594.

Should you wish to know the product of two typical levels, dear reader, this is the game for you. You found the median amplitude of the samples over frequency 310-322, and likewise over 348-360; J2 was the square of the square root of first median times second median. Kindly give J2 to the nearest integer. 356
